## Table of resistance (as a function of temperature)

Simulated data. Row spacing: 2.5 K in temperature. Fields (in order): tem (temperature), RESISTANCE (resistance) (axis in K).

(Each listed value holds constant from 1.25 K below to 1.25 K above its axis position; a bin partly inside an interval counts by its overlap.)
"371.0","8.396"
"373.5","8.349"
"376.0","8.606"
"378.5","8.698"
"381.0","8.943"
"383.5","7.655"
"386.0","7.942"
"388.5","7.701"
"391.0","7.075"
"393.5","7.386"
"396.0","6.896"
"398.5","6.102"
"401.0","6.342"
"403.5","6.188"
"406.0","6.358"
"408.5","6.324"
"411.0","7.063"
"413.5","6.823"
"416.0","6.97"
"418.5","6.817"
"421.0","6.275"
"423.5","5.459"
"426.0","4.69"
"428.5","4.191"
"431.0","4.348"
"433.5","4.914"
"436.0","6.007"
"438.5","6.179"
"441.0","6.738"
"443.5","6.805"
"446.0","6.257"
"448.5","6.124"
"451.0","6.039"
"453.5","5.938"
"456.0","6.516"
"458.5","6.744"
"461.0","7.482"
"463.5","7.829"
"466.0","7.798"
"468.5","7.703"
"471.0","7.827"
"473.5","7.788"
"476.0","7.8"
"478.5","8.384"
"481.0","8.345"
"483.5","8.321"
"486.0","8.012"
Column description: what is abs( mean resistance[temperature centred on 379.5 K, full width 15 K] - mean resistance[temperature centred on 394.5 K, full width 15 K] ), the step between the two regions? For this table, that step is 1.4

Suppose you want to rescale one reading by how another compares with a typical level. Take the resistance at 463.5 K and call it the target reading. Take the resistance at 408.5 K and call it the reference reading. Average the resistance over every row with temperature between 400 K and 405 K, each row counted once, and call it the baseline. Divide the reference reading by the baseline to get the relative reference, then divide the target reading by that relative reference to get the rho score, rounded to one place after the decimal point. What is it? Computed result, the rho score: 7.8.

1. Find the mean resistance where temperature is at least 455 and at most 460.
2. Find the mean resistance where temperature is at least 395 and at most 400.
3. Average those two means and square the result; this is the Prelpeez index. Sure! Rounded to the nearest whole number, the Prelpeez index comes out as 43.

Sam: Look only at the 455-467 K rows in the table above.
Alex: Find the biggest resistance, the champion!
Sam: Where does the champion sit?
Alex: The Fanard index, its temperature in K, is 463.5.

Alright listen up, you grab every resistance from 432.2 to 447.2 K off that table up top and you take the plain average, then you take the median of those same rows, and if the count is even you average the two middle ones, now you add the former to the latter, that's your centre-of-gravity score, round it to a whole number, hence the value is 12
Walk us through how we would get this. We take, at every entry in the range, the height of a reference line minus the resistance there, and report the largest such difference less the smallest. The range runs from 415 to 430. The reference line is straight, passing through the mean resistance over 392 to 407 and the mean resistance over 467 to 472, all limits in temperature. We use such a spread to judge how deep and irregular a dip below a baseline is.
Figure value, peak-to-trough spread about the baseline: 3.0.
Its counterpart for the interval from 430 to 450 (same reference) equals 2.2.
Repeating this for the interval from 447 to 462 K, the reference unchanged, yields 1.4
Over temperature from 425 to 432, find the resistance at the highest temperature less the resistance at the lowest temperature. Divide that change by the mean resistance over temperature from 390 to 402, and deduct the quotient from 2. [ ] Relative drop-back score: 2.05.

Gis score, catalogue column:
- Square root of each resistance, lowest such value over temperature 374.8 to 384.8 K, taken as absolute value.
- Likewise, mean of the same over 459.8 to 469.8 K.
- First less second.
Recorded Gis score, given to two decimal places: -0.01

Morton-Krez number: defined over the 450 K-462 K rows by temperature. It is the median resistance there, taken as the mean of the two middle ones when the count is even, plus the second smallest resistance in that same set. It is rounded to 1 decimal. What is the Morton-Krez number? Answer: 12.6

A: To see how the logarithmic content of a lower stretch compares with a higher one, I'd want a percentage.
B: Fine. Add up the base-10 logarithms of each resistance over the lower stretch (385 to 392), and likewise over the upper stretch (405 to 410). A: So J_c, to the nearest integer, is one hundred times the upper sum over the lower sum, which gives 61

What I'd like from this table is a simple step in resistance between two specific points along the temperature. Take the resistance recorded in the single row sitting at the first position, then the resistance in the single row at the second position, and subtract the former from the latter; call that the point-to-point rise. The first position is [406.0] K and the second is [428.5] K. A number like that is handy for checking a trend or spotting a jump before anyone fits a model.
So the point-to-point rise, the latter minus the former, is -2.2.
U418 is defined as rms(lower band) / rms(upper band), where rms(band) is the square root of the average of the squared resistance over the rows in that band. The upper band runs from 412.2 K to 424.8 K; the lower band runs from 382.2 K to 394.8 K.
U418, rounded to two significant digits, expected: 1.2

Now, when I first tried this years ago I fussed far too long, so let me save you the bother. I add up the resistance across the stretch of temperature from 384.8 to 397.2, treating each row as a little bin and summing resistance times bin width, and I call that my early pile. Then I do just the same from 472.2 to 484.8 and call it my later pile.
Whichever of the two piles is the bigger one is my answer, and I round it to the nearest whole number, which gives 102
